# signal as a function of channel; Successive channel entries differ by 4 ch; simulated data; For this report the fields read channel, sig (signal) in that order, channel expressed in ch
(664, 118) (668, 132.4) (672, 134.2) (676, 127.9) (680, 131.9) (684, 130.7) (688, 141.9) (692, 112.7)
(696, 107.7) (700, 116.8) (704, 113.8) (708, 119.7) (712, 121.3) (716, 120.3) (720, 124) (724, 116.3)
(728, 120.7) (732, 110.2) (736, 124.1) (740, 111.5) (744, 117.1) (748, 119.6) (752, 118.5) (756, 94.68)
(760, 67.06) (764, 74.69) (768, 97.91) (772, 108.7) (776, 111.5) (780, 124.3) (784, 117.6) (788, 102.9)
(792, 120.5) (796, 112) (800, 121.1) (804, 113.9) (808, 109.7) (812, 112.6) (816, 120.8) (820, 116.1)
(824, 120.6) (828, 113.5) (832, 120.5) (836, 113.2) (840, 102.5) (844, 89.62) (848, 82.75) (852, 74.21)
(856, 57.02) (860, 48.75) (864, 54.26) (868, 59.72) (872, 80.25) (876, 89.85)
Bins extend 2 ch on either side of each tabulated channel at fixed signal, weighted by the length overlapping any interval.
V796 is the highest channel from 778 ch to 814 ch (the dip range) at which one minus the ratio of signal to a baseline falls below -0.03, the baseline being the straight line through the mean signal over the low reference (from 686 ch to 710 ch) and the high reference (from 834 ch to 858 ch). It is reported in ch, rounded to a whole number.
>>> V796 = 812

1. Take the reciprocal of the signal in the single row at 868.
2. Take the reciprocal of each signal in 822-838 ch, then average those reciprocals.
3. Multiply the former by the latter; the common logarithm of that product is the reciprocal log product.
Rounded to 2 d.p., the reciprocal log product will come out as -3.84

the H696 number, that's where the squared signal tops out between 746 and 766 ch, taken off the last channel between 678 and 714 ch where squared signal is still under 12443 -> -52 ch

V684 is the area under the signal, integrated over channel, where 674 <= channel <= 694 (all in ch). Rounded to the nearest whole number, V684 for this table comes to 2580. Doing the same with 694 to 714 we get 2317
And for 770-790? 2260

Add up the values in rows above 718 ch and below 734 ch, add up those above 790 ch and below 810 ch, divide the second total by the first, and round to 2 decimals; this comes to 1.22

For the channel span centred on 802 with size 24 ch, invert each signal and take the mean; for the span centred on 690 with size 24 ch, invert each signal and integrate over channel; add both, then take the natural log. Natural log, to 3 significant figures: -1.59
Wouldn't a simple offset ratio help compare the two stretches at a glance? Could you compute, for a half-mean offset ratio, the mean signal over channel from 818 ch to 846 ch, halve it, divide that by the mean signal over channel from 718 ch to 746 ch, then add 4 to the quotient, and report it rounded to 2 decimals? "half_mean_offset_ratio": 4.47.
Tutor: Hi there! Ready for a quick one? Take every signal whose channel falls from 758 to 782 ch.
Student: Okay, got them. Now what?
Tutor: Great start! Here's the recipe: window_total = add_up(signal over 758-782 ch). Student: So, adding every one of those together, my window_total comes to 584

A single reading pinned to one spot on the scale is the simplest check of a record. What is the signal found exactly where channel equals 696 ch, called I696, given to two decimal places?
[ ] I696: 107.70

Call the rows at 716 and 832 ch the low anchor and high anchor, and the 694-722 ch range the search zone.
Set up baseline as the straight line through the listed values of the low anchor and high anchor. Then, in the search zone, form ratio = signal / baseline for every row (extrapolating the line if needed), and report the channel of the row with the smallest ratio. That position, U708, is 696 ch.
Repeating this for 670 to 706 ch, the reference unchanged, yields 696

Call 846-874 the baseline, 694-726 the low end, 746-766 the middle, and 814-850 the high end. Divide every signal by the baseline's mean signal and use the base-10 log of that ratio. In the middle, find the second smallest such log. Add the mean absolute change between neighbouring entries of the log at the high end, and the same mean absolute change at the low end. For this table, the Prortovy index 0.11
